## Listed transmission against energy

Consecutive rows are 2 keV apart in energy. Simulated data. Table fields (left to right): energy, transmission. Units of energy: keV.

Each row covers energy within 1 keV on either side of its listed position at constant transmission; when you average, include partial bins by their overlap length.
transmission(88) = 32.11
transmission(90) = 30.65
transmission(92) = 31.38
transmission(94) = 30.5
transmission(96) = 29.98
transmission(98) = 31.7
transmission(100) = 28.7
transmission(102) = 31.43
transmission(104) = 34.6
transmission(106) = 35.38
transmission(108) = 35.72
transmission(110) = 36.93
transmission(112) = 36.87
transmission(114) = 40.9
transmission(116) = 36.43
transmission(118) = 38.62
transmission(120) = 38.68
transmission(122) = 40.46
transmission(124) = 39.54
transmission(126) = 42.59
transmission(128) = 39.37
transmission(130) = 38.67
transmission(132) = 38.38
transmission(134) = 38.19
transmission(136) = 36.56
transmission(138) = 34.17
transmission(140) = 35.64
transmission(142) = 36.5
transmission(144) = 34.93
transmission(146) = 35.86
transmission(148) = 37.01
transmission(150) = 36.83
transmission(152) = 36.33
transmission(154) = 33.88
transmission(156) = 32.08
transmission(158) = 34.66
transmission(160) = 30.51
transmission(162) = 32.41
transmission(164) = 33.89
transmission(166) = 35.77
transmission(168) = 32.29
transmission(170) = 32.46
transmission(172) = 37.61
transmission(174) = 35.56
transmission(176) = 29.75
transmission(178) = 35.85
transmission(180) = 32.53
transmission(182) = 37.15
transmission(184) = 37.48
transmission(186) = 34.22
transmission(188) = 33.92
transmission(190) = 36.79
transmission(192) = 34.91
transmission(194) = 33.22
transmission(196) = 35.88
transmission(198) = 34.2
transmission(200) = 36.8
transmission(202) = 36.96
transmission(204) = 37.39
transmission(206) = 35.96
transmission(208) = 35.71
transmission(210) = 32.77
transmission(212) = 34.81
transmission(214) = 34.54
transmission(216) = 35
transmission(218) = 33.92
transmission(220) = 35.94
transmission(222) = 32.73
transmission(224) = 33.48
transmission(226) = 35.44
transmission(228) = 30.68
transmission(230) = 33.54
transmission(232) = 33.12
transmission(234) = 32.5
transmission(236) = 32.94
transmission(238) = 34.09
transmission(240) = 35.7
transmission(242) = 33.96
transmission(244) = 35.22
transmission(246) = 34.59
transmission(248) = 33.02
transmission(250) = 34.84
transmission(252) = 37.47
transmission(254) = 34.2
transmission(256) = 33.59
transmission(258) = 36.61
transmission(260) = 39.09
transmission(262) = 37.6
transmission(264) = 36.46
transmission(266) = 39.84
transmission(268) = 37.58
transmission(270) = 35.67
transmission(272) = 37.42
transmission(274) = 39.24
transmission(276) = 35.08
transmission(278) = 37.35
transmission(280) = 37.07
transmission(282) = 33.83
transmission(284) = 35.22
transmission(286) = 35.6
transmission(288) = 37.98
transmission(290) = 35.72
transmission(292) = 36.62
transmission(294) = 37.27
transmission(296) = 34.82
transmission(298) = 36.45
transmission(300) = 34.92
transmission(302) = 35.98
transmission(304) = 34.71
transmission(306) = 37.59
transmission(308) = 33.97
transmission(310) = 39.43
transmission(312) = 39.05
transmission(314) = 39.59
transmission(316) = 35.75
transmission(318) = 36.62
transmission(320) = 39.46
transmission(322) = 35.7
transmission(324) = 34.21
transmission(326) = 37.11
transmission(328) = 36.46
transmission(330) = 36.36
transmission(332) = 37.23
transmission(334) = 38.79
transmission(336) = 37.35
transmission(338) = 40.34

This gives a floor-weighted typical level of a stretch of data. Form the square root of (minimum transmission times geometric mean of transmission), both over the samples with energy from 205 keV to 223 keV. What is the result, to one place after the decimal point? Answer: 33.6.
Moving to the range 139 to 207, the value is 32.2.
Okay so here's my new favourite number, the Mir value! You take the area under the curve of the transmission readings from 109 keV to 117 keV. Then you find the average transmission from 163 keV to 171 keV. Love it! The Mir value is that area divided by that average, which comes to 9.00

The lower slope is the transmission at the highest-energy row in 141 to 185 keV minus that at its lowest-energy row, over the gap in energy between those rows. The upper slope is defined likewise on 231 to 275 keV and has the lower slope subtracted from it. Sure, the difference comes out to 0.12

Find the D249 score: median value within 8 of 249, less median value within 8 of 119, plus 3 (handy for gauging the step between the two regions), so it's -1.7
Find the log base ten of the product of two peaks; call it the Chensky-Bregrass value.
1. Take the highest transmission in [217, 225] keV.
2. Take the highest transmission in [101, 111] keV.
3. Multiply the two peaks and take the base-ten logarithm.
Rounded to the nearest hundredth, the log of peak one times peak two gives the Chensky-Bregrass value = 3.12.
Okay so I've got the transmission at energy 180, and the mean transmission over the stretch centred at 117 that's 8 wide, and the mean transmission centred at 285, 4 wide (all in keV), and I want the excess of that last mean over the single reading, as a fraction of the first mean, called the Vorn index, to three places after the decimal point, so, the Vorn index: 0.075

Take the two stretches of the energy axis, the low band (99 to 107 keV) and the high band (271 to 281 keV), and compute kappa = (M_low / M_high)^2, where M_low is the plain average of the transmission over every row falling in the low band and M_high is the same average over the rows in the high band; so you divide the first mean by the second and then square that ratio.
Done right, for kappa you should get 0.76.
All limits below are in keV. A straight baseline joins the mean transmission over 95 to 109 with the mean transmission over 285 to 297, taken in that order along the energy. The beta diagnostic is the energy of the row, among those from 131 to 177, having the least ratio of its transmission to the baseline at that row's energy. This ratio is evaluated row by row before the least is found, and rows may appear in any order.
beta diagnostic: 176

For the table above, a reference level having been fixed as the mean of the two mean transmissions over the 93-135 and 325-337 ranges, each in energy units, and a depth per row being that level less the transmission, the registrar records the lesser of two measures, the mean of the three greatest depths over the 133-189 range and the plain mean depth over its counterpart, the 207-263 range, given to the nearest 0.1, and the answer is 2.3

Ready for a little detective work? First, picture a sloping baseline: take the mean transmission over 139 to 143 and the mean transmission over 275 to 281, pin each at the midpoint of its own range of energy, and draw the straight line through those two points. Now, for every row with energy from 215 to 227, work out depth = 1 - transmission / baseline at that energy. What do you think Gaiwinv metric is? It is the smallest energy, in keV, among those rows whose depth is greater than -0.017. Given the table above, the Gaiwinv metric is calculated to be 216 keV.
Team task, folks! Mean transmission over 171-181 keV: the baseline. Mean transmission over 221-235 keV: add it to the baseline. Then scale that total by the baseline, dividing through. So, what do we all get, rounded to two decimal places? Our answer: 1.97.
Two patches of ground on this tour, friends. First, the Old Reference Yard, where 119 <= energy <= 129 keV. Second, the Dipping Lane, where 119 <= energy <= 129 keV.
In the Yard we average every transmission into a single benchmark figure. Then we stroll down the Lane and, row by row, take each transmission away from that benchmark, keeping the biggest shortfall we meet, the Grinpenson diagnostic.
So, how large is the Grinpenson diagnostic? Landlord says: 1.4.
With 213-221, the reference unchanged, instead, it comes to 6.2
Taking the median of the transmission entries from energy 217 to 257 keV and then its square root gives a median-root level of 5.83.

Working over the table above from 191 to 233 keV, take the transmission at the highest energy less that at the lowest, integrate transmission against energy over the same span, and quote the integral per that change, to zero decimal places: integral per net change -812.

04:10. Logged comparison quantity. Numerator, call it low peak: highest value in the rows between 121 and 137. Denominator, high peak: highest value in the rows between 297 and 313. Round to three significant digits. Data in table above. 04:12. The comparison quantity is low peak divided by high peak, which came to 1.08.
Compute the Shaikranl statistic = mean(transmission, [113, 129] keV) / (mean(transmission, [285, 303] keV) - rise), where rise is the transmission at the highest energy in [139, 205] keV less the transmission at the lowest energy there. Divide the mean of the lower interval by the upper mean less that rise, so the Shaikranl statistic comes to 1.15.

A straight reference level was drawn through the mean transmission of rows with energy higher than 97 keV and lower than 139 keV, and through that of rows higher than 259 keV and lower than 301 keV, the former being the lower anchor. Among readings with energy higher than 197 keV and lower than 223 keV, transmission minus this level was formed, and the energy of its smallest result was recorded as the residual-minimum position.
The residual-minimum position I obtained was 222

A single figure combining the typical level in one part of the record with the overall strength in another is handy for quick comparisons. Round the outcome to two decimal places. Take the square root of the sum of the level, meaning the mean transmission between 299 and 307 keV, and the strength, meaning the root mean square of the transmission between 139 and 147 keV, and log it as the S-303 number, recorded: 8.46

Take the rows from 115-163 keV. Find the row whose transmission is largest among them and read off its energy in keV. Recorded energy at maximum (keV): 126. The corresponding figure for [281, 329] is 314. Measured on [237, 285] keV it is 266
